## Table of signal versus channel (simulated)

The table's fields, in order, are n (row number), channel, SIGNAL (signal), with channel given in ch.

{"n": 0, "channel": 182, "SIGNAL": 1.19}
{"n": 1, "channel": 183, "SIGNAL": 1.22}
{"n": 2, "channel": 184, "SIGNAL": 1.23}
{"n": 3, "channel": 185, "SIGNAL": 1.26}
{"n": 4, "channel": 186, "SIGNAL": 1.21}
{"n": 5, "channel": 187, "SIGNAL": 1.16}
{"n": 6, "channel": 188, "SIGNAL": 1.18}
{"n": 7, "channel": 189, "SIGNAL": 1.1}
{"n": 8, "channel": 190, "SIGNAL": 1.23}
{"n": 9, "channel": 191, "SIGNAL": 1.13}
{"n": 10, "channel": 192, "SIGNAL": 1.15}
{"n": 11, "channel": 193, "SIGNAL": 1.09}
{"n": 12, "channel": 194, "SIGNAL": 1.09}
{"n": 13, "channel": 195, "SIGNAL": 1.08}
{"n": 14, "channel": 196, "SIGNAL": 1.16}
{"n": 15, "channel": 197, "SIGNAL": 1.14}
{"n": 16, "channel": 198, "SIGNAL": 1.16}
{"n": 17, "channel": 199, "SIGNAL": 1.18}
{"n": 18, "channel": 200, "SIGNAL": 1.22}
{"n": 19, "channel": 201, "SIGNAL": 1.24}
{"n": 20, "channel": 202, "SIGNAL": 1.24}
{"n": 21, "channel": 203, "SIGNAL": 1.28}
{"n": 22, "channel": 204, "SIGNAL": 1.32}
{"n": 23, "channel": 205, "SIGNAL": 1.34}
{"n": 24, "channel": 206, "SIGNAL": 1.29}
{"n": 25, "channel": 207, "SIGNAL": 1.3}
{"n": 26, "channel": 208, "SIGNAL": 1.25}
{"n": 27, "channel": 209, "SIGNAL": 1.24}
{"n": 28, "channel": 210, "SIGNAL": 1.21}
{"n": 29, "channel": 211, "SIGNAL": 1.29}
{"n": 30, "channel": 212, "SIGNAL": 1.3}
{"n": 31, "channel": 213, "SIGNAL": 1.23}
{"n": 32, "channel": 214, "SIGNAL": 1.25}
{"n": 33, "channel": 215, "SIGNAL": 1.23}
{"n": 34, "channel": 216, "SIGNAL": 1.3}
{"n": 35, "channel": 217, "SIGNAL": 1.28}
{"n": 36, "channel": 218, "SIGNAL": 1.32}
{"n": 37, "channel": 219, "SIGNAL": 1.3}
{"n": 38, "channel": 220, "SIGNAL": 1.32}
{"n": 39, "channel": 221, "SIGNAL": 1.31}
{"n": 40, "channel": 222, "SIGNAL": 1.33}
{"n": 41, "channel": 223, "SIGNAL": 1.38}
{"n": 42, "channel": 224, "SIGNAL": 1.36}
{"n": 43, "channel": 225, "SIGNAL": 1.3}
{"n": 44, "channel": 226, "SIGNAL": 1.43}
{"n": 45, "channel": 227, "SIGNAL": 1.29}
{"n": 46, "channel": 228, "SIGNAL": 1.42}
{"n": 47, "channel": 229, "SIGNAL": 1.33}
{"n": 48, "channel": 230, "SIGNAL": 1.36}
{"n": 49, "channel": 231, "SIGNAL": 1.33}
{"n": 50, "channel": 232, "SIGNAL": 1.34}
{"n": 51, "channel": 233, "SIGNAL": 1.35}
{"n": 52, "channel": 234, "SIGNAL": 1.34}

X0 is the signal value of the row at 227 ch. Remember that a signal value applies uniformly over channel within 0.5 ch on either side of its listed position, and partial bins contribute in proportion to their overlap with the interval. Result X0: 1.29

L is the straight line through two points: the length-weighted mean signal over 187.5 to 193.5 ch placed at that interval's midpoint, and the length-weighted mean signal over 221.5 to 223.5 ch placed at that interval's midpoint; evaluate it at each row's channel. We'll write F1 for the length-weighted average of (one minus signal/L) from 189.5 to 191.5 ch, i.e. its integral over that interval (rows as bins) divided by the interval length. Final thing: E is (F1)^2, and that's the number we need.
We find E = 0.0009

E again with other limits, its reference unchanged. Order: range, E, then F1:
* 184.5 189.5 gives 0.0027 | -0.052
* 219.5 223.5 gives 0.0001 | 0.010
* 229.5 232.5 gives 0.0023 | 0.047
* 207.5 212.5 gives 0.0002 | 0.012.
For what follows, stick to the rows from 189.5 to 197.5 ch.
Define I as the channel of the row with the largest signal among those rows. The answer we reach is 190 ch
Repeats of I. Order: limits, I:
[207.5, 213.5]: 212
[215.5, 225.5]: 223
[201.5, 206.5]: 205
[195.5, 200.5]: 200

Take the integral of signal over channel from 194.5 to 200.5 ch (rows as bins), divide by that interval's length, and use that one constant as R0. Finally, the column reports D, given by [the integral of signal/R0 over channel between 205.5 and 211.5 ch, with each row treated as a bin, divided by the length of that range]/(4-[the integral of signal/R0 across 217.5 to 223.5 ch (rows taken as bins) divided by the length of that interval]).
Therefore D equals 0.383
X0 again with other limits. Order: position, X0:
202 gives 1.24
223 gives 1.38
